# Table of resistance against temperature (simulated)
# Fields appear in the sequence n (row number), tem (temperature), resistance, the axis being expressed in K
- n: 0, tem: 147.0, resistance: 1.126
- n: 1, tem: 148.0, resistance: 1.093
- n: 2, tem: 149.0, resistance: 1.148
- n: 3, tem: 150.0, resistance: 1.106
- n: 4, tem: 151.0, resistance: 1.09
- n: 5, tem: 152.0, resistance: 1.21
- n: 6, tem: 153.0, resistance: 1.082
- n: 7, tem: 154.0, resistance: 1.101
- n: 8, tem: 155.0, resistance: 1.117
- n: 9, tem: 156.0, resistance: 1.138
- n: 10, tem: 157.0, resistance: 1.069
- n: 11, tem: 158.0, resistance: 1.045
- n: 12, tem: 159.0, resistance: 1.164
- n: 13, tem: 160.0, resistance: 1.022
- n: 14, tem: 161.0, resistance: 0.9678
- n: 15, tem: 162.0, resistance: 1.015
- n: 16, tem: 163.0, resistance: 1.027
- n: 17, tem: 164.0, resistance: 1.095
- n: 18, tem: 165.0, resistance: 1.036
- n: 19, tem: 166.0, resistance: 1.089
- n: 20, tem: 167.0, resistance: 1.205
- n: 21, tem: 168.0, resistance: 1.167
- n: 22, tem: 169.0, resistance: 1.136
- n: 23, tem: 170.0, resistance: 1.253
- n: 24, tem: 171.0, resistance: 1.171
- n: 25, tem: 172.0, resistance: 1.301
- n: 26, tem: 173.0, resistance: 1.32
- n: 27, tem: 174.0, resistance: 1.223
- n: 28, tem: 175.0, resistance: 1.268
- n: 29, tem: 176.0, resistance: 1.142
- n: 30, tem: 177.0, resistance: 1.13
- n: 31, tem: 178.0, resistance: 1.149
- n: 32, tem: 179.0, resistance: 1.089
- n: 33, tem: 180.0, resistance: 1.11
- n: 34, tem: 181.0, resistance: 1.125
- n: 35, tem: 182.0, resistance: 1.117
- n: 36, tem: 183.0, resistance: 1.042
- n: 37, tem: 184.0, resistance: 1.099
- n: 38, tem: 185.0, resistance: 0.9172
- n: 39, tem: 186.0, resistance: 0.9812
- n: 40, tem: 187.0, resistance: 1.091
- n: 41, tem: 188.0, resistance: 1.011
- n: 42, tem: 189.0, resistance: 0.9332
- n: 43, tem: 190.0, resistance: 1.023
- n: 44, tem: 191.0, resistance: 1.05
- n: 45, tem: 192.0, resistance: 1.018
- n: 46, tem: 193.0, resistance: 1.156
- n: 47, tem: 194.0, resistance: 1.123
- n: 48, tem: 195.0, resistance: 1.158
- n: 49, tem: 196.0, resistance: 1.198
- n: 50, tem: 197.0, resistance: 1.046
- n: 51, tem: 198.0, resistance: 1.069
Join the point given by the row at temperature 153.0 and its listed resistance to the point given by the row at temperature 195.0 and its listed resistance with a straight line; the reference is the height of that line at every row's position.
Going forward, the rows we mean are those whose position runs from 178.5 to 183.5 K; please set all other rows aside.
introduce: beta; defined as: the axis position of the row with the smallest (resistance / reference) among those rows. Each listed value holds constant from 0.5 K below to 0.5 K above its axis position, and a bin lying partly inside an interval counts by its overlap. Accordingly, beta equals 183.0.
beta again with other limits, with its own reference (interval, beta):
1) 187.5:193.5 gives 189.0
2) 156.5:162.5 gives 161.0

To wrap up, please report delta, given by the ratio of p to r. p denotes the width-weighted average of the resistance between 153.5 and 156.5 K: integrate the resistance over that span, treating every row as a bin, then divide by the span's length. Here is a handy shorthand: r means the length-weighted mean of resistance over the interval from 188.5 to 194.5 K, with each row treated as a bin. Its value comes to 1.065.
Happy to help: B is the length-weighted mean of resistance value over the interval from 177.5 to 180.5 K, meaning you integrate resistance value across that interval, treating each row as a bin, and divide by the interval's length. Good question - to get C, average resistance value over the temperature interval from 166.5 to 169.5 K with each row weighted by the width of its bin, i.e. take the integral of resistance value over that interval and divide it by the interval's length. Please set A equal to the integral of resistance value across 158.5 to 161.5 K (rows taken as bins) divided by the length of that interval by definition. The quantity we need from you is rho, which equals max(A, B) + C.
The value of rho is 2.29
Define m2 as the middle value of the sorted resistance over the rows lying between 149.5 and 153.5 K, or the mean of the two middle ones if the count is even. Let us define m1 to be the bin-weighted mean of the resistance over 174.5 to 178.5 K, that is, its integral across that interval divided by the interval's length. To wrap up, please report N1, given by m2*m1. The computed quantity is 1.29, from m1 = 1.17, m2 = 1.10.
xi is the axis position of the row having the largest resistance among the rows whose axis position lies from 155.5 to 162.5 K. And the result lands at 159.0 K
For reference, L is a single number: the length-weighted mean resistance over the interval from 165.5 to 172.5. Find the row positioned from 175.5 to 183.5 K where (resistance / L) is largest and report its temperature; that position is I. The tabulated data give 178.0 K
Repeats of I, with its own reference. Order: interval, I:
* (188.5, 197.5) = 196.0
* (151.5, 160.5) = 152.0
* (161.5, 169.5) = 167.0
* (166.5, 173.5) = 173.0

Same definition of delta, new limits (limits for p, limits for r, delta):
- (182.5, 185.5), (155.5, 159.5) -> 0.923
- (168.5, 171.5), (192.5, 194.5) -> 1.041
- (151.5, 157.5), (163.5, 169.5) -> 0.998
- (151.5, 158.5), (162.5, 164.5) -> 1.045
